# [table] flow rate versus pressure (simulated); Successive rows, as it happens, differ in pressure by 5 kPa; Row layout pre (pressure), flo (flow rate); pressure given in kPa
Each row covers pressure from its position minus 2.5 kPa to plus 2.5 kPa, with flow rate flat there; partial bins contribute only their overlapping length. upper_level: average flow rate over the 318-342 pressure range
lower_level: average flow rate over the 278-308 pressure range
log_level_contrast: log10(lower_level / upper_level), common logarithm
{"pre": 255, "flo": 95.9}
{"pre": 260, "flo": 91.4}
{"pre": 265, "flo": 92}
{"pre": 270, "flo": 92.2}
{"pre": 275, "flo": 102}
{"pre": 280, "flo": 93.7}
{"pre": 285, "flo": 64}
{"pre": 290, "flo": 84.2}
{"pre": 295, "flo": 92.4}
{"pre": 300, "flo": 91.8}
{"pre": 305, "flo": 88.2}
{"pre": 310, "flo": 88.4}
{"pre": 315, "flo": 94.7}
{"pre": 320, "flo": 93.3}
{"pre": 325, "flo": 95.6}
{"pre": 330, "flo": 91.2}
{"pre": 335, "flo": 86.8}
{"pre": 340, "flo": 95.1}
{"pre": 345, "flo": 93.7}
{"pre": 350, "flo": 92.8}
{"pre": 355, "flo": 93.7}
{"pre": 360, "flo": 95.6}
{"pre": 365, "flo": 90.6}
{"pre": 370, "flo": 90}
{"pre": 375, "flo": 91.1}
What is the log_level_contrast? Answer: -0.033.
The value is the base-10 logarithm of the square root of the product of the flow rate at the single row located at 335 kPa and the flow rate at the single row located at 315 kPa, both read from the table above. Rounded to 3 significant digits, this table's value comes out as 1.96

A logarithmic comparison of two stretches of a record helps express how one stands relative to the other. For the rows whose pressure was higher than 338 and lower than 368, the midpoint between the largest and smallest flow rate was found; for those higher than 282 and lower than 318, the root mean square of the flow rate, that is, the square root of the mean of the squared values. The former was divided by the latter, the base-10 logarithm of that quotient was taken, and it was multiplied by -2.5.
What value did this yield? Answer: -0.08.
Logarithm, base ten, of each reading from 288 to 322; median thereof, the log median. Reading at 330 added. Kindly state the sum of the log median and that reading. 93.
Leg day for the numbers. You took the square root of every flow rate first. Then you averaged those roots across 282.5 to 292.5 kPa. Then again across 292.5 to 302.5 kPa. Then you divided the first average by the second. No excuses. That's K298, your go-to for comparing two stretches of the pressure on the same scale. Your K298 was 0.89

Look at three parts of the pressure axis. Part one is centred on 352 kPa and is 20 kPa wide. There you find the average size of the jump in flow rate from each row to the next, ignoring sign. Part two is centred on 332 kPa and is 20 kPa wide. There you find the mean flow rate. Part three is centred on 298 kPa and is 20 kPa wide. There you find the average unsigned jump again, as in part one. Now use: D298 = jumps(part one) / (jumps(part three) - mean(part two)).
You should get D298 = -0.0140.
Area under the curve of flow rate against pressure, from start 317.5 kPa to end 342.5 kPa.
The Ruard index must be 2310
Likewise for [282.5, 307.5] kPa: 2103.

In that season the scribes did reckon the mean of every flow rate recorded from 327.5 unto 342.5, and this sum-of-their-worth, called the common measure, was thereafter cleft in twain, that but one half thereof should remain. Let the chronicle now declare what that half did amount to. 45.5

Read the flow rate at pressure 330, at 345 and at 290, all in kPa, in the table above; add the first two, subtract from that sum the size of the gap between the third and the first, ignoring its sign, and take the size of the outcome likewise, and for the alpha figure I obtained 178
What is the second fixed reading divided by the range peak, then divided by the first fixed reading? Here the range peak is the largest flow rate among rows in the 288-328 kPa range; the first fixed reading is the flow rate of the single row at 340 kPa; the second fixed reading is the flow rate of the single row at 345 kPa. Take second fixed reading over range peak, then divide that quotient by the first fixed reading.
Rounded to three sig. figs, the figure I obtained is 0.0103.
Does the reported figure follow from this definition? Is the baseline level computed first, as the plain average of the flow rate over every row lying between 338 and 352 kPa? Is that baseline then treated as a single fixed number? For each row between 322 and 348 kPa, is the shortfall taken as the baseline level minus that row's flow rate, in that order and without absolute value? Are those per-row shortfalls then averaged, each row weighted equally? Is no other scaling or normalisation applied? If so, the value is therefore 1.4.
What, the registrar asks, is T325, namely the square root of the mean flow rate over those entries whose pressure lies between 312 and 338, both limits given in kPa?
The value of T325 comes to 9.61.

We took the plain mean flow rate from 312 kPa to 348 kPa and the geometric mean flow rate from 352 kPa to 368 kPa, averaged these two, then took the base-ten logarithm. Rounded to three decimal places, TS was 1.969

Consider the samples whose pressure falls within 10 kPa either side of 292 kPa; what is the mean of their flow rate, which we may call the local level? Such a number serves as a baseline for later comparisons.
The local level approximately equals 83.1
